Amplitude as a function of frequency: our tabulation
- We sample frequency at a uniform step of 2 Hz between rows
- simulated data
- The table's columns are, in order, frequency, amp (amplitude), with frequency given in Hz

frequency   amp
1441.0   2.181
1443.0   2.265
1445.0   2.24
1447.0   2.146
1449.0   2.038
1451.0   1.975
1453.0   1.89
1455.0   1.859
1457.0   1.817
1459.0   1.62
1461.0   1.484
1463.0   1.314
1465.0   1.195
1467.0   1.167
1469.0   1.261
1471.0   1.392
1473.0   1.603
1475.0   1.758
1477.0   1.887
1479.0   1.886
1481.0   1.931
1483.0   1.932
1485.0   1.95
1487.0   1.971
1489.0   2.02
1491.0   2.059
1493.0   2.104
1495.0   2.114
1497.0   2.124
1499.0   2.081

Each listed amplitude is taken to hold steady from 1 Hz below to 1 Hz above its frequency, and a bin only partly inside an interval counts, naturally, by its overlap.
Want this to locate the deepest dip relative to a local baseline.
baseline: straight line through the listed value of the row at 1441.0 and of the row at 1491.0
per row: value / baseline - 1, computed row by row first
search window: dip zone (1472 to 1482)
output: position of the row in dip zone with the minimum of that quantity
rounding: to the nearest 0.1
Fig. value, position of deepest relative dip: 1473.0 Hz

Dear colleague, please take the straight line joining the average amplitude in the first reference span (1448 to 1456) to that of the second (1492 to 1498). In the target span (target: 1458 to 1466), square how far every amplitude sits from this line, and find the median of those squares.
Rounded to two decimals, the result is 0.35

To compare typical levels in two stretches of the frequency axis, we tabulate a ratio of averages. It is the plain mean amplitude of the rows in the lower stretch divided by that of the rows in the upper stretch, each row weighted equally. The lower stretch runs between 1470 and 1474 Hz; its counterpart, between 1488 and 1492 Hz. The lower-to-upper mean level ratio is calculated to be 0.73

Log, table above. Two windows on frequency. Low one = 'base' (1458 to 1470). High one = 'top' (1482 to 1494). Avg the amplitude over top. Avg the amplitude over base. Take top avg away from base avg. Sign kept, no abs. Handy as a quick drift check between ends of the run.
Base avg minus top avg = -0.67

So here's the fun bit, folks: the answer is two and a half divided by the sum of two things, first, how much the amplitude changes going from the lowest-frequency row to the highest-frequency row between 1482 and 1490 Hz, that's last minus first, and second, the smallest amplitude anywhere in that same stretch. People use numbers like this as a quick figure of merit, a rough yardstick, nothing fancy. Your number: 1.24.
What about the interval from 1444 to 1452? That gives 1.46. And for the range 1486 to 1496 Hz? 1.18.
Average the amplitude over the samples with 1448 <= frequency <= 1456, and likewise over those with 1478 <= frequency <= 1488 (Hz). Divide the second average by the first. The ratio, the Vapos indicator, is 1.0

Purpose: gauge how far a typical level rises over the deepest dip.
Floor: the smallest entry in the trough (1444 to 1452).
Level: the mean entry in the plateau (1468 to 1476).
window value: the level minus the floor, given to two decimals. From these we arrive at -0.47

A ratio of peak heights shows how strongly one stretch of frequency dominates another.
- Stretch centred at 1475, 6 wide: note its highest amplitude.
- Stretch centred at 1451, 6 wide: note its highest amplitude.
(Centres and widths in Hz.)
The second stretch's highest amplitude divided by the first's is 1.08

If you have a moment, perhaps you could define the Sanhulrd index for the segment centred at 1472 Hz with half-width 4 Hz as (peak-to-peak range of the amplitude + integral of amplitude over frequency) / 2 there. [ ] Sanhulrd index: 6.26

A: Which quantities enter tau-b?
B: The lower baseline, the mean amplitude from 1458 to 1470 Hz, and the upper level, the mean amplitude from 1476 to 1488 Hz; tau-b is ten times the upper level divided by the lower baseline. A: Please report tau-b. 14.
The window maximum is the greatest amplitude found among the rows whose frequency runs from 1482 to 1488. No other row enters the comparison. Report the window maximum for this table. 1.971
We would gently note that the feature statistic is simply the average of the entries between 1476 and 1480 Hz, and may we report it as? 1.89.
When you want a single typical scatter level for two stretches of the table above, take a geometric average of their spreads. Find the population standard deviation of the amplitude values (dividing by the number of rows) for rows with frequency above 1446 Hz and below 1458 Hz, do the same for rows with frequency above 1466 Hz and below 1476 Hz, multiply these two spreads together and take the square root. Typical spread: 0.157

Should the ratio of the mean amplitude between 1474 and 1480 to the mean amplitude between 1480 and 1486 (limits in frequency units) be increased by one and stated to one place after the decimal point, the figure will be 2.0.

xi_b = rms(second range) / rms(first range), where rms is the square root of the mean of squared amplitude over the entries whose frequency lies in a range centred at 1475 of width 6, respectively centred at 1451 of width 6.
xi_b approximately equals 0.89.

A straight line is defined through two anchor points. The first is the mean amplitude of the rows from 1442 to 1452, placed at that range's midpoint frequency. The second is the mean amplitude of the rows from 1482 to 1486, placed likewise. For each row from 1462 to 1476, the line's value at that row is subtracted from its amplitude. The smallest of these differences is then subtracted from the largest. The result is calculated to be 0.63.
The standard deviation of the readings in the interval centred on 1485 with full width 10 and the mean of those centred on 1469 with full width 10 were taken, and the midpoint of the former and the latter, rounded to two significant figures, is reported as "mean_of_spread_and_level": 0.68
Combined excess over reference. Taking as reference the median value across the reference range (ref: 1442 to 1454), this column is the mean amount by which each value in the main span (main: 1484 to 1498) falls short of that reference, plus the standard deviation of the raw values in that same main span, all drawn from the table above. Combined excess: 0.11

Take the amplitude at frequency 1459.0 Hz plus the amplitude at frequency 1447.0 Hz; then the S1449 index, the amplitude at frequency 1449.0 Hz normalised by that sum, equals 0.54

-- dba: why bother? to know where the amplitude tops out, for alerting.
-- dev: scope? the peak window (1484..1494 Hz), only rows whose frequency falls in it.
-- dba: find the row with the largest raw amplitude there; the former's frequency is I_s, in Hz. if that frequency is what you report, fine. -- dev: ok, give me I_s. 1493.0 Hz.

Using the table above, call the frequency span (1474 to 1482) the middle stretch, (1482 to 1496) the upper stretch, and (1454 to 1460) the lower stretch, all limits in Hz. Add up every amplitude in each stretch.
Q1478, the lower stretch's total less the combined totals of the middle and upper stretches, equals -16.3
